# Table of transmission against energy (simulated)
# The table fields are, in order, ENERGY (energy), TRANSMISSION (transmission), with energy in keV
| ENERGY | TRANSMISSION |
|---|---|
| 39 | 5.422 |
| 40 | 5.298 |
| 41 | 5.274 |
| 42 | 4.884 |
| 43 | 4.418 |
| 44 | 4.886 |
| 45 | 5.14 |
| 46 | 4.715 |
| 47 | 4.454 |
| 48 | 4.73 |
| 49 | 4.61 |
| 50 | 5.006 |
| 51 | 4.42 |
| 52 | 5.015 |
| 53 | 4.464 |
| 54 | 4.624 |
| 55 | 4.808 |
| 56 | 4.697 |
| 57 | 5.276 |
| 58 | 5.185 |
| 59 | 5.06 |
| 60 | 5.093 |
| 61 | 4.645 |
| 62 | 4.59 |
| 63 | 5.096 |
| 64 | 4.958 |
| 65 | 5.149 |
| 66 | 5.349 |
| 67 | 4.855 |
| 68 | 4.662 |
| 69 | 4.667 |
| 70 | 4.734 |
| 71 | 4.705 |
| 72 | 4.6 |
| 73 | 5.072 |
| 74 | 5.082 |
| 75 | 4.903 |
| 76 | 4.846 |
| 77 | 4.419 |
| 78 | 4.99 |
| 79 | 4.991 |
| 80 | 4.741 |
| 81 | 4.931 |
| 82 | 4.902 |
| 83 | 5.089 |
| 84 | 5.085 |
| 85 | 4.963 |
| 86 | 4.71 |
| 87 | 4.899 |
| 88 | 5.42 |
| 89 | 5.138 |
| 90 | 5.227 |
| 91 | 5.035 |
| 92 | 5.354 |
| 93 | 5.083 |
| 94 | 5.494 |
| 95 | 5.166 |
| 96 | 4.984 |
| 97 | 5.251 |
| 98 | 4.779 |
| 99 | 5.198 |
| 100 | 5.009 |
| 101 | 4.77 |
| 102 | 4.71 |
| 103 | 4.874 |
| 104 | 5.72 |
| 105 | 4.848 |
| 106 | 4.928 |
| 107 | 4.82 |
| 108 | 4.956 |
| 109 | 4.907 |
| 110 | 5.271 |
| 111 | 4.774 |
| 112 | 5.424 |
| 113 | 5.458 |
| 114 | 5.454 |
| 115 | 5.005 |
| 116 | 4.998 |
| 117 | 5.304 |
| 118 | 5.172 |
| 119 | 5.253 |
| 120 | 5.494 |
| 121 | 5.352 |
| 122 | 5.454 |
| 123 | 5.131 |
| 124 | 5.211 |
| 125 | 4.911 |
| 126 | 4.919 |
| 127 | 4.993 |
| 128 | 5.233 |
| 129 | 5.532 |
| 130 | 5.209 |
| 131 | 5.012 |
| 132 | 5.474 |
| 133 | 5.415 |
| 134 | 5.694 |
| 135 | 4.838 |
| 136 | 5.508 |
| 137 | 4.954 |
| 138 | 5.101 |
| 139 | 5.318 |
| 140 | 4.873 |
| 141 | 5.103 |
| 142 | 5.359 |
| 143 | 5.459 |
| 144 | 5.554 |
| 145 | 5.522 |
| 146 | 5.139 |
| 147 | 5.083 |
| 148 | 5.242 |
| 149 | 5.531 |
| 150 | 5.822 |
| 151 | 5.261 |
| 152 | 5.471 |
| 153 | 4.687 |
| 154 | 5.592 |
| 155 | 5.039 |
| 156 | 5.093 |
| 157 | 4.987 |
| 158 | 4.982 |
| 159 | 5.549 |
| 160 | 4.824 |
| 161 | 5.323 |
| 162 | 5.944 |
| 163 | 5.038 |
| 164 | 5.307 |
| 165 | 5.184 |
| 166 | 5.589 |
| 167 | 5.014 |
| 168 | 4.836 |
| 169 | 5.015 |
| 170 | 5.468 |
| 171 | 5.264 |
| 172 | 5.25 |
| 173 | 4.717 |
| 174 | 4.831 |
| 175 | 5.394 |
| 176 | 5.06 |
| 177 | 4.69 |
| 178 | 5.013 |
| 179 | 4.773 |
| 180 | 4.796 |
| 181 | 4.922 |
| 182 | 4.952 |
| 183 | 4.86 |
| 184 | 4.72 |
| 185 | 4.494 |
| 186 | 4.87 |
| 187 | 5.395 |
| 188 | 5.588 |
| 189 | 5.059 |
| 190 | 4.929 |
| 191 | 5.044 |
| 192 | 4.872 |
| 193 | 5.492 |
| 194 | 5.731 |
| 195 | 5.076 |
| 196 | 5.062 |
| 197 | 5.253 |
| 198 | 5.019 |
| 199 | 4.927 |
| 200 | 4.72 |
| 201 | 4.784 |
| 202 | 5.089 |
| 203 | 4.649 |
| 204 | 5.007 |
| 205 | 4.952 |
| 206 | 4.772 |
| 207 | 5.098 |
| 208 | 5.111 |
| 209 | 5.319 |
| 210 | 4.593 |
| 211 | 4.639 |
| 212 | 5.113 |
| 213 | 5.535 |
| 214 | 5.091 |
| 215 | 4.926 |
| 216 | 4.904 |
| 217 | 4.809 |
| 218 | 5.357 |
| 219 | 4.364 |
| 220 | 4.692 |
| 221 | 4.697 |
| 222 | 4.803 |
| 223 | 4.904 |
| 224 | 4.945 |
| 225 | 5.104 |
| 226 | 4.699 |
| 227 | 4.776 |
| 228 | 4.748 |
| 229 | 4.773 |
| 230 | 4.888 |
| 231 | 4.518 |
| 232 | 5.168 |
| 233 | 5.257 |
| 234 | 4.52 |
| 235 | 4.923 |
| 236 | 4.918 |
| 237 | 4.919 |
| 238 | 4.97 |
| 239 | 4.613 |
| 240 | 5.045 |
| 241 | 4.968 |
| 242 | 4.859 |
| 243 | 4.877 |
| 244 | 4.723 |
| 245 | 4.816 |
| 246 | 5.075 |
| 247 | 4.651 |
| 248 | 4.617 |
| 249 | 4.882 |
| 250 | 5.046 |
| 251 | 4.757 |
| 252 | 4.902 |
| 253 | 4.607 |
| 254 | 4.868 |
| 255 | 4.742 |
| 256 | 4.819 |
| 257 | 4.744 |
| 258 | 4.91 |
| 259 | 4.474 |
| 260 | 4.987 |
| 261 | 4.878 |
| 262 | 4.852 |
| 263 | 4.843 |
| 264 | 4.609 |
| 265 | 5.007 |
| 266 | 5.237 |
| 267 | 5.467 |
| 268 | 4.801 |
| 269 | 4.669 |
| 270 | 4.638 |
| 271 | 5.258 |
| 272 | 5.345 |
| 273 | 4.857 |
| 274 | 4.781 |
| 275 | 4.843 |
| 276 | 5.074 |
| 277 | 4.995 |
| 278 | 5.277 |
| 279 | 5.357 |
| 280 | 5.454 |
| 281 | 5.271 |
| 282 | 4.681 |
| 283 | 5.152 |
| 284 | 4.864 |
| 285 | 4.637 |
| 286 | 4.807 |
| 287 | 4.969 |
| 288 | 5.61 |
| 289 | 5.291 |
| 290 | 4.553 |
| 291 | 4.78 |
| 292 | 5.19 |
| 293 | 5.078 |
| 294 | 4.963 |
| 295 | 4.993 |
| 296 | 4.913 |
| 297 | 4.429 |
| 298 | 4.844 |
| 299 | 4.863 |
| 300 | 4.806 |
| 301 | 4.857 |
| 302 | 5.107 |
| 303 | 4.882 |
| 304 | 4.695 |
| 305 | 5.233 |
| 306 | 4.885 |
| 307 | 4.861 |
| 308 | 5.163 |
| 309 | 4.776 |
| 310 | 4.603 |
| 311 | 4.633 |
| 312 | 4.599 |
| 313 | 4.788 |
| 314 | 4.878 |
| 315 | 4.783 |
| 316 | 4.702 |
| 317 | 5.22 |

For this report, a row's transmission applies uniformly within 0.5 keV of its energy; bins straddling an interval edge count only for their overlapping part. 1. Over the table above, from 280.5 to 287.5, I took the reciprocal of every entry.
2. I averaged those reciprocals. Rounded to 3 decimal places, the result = 0.204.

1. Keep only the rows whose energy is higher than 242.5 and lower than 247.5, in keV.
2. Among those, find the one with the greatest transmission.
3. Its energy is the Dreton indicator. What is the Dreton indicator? 246 keV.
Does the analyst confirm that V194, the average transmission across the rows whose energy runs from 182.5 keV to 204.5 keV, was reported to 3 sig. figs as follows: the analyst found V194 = 5.03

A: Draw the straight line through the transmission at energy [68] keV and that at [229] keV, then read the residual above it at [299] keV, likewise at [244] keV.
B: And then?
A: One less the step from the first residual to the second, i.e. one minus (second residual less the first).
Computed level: 1.1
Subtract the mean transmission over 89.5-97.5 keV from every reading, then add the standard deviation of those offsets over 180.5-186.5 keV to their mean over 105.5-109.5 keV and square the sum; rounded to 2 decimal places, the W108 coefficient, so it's 0.02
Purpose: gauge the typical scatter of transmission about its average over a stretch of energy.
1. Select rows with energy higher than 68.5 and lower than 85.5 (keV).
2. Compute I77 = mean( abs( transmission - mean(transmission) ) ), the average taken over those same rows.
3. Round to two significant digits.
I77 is 0.16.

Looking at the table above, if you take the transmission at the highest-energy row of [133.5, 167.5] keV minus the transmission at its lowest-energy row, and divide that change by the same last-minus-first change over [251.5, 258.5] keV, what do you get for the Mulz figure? -85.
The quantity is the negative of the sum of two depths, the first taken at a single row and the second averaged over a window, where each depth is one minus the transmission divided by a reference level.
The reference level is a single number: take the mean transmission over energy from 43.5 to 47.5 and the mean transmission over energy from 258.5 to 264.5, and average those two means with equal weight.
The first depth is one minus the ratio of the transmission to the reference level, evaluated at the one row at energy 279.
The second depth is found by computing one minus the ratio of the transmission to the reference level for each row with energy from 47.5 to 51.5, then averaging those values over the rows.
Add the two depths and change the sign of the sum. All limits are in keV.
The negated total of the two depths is 0.10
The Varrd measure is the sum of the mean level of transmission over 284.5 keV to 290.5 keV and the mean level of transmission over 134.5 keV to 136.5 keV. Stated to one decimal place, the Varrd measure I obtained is 10.2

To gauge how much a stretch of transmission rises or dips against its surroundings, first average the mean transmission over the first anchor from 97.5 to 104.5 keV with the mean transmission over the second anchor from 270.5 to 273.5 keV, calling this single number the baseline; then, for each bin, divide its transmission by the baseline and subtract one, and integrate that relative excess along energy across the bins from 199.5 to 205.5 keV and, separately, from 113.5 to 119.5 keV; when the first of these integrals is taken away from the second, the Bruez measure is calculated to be 0.39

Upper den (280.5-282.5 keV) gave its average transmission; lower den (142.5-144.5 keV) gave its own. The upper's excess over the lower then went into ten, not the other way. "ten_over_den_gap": -19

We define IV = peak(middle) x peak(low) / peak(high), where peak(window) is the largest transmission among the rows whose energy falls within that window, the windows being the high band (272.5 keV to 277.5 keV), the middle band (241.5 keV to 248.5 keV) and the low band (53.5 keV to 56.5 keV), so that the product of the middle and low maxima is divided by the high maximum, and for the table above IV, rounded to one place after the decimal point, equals 4.8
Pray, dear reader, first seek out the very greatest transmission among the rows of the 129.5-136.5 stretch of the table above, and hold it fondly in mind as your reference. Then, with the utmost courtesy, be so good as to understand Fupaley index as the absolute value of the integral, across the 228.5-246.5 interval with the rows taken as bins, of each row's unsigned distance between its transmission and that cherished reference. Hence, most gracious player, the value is 15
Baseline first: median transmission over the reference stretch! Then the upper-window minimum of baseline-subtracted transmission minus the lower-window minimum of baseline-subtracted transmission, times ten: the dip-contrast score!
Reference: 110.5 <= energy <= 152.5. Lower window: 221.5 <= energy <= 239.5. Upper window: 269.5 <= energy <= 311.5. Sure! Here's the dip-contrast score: -1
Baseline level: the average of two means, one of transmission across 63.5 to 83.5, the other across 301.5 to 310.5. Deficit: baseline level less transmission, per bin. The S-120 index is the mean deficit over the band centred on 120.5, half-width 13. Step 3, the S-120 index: -0.31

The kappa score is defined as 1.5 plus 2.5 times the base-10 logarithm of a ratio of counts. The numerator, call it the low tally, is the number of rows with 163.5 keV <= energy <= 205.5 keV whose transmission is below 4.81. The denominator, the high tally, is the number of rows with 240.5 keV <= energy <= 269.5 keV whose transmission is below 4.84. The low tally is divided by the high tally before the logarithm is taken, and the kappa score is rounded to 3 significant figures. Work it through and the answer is 1.10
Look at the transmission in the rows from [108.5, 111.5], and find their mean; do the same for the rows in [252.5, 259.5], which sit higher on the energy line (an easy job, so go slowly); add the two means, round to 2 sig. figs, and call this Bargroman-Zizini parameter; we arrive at 9.7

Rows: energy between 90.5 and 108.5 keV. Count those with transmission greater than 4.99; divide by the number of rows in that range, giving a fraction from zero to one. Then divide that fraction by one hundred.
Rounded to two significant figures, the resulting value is 0.0050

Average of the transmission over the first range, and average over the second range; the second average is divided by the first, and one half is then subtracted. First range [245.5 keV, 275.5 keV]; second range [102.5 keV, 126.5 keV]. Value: 0.56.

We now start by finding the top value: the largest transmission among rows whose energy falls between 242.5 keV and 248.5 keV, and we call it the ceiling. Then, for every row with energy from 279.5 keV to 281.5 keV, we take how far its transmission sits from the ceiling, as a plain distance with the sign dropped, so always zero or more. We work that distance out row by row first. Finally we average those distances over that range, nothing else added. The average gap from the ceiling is 0.29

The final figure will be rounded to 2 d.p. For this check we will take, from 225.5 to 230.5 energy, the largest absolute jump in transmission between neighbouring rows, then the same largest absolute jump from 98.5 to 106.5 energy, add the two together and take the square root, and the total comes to 0.99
